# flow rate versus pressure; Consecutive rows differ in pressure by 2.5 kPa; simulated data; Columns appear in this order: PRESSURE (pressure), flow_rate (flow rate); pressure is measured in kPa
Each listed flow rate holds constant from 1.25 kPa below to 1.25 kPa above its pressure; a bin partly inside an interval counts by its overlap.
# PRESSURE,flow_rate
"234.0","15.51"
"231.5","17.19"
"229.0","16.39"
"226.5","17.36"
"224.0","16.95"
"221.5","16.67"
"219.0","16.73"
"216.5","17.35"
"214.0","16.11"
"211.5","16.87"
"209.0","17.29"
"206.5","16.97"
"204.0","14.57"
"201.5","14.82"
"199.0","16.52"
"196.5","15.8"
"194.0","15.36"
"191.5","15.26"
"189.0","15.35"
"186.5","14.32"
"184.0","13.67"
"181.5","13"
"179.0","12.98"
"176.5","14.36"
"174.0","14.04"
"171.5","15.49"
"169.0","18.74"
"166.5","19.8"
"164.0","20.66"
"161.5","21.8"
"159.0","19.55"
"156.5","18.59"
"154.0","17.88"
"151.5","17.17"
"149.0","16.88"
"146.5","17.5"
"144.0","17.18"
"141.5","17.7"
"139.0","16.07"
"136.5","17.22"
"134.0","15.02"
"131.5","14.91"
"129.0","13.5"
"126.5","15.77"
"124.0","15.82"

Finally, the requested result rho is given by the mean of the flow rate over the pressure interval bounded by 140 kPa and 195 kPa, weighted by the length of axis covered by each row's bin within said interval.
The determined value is 16.7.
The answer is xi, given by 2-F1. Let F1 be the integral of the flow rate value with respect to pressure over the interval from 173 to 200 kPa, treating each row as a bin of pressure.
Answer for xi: -392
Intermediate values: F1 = 394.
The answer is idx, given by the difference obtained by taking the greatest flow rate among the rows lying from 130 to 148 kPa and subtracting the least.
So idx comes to 2.8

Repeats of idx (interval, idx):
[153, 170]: 3.9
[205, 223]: 1.2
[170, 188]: 2.5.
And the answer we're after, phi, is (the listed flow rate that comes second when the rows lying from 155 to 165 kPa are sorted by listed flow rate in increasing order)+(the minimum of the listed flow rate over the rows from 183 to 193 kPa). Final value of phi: 33.2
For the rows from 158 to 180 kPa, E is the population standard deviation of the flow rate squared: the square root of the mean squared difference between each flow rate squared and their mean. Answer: 107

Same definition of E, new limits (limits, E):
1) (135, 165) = 61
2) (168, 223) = 46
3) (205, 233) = 13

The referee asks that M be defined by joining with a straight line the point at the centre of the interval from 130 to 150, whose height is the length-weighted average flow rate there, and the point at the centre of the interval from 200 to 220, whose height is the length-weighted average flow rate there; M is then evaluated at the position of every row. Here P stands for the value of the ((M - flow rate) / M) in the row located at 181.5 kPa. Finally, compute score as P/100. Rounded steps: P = 0.21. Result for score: 0.0021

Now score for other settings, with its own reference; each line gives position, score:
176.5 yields 0.0013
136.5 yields -0.0004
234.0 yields 0.0005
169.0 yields -0.0014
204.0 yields 0.0011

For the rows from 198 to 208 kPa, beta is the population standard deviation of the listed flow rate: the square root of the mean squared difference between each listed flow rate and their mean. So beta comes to 1.04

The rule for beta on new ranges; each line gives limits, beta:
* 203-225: 0.80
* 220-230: 0.36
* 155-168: 1.08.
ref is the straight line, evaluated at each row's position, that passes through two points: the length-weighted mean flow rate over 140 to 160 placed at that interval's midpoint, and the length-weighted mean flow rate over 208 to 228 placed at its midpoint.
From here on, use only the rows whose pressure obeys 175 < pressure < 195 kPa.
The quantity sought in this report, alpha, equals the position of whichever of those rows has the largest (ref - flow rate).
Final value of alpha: 179.0 kPa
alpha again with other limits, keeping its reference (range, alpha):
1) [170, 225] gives 179.0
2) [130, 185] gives 179.0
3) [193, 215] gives 204.0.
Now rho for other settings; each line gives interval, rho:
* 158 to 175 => 18.6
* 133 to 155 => 17.0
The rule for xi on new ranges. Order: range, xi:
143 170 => -503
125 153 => -454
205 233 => -470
